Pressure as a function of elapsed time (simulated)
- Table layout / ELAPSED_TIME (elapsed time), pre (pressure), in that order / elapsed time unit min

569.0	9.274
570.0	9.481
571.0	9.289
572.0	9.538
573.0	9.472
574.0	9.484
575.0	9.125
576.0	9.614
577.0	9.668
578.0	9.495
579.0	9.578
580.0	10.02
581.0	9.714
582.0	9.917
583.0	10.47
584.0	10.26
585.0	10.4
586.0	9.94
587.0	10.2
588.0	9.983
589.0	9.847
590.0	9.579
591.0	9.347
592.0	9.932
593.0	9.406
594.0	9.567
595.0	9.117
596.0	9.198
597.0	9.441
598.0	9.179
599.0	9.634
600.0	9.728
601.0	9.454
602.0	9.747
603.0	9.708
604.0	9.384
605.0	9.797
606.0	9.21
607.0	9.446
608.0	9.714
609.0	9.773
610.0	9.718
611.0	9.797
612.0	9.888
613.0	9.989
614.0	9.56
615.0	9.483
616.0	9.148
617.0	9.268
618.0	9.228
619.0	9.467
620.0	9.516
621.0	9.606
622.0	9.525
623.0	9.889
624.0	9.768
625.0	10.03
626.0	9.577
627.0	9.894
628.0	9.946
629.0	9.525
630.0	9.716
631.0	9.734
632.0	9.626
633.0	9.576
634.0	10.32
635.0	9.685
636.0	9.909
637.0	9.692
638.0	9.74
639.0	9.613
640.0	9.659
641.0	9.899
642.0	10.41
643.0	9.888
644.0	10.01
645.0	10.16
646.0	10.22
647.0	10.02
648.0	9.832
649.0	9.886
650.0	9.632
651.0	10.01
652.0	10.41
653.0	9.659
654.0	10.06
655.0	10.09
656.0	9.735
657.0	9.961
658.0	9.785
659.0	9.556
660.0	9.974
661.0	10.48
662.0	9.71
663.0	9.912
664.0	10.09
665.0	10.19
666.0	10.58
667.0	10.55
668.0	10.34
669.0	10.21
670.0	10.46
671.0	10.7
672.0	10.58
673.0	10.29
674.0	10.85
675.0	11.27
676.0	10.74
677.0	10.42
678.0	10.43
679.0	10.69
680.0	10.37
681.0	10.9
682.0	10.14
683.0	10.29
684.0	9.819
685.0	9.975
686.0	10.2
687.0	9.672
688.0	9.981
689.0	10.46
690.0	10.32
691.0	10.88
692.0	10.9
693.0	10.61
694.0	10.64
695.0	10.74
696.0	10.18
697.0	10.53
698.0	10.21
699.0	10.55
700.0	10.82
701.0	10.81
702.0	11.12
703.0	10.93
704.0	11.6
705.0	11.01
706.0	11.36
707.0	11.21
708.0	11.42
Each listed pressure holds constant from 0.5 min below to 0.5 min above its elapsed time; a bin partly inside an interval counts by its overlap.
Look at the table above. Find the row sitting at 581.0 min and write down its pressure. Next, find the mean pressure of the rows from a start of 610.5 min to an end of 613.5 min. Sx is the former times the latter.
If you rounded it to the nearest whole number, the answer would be 96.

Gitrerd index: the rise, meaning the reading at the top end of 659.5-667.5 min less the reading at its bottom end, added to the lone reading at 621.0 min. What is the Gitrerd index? 10.2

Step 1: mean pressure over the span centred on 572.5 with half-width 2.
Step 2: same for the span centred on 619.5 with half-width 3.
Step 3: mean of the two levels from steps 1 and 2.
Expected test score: 9.4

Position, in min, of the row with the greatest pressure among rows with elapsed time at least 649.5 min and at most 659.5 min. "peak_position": 652.0 min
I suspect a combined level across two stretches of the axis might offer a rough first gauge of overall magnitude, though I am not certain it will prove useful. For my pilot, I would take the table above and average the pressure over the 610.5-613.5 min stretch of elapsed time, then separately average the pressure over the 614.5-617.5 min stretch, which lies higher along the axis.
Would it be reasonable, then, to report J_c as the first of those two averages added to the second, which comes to 19.2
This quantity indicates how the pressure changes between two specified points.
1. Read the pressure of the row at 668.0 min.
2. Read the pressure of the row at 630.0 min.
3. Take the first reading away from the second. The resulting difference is -0.6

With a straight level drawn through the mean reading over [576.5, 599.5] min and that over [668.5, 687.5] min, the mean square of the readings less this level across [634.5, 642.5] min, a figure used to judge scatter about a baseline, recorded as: 0.14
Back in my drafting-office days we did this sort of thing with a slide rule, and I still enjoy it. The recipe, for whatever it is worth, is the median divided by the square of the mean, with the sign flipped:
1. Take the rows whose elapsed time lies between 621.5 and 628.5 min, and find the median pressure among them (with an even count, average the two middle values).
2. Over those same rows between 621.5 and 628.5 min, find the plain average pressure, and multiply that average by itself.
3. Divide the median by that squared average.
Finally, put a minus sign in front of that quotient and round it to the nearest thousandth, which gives -0.103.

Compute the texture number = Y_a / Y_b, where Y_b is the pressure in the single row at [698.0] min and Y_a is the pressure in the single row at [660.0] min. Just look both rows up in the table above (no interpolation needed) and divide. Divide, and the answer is 0.98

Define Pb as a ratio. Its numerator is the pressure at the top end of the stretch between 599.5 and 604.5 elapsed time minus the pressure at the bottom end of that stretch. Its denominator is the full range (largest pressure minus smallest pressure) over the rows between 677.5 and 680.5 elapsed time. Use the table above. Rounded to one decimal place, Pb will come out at -1.1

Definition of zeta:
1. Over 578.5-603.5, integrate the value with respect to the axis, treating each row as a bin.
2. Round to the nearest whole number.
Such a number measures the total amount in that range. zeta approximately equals 243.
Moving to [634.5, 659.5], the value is 248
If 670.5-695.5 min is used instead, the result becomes 262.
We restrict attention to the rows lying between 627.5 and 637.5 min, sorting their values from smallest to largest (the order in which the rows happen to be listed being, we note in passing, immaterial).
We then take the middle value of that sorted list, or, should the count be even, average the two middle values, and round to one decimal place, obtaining 9.7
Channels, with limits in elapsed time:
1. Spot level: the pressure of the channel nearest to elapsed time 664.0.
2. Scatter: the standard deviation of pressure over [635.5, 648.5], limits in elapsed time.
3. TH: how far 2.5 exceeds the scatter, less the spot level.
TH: -7.82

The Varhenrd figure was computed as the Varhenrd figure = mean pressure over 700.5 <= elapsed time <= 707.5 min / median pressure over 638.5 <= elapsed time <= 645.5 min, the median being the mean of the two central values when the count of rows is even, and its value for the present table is 1.13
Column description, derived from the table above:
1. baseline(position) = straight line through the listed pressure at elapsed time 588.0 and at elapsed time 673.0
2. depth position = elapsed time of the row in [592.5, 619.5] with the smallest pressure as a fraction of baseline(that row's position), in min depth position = 616.0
